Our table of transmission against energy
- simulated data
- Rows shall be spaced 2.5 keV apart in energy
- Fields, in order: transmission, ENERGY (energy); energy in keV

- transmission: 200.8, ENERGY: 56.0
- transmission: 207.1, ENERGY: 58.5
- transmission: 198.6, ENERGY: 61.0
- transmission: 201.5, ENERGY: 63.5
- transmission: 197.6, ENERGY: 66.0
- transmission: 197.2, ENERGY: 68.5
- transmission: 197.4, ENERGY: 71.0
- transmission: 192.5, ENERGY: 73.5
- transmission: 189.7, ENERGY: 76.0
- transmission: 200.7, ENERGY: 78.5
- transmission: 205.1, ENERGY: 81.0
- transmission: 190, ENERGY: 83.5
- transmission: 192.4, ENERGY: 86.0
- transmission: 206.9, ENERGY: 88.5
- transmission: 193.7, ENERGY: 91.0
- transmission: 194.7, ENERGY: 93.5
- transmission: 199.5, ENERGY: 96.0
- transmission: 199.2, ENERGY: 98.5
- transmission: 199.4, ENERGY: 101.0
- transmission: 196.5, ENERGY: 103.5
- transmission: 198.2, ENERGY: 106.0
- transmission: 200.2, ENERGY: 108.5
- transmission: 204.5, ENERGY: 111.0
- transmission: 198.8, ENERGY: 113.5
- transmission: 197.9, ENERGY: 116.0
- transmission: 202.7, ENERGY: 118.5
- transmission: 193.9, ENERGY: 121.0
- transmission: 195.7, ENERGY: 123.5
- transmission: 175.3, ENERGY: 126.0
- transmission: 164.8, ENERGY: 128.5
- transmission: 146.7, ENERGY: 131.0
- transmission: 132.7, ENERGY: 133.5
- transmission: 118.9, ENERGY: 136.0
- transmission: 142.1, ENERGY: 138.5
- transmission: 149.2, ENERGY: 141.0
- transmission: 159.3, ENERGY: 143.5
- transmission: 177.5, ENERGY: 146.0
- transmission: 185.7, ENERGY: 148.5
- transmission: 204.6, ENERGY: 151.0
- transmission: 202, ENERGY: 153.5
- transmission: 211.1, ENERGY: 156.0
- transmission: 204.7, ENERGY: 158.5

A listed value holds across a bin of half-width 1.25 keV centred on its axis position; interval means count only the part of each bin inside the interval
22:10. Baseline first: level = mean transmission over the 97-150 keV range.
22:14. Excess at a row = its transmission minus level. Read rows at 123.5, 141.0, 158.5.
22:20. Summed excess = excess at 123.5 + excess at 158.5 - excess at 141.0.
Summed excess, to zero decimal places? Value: 73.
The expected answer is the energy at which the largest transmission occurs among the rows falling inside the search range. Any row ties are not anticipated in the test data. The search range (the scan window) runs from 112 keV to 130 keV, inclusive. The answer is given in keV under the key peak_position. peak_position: 118.5 keV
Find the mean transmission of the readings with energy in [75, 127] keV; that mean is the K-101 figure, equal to 197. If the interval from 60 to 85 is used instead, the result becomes 197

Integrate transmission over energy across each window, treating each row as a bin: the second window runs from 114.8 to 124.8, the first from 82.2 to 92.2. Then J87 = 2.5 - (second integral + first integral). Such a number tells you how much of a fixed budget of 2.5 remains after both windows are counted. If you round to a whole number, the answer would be -3930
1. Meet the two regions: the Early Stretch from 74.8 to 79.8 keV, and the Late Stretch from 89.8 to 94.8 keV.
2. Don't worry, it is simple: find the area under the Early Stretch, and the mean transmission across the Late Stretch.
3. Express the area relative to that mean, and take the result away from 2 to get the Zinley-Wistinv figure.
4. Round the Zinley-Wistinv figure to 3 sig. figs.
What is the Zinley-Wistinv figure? -3.03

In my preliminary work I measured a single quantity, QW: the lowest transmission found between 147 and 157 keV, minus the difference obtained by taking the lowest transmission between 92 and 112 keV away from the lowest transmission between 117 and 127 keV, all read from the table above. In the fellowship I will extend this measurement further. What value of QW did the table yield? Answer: 205.1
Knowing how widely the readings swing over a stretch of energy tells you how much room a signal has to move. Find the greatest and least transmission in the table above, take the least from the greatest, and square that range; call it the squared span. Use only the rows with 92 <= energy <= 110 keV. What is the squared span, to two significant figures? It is 30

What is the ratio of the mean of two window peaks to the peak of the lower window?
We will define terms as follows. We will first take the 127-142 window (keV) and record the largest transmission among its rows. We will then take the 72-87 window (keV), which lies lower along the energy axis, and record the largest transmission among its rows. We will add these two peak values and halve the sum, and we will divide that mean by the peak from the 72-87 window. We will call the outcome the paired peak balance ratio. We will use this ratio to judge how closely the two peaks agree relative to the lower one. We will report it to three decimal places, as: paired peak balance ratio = 0.902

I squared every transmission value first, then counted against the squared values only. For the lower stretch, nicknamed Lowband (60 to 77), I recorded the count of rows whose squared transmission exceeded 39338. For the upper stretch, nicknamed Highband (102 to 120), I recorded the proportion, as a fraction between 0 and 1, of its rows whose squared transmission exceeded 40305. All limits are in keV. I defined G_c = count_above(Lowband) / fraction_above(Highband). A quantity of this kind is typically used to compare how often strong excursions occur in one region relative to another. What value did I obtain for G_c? 7.0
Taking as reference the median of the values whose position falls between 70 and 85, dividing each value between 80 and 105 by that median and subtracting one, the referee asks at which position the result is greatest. 88.5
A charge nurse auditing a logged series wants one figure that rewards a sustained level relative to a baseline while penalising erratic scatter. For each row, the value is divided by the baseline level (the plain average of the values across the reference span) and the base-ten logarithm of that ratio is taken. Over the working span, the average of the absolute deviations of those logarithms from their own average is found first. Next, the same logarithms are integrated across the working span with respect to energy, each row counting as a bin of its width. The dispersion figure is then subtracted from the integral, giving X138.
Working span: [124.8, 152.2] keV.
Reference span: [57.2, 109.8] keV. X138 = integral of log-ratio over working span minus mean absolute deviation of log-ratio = -2.8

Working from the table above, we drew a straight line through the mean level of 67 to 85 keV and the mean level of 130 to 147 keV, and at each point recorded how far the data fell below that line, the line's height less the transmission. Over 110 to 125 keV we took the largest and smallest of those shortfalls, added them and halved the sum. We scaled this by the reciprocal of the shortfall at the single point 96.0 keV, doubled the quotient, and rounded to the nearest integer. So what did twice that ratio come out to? 4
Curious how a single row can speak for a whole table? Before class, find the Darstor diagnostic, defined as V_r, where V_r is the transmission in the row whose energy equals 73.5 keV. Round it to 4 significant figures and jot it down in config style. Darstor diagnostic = 192.5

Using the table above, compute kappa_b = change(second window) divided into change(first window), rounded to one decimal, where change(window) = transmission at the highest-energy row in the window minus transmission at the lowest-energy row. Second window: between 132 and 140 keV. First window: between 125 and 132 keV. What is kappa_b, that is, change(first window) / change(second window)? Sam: -3.0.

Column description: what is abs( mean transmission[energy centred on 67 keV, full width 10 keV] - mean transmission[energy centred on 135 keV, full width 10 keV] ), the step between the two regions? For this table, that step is 63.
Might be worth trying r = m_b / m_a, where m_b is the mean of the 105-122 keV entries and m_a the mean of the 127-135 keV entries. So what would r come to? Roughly 1.35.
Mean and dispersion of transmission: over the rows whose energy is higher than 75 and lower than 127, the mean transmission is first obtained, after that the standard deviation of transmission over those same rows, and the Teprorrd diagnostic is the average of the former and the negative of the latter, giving 95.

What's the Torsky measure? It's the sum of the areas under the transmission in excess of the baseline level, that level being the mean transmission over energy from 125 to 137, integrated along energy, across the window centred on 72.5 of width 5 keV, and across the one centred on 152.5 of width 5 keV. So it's 514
